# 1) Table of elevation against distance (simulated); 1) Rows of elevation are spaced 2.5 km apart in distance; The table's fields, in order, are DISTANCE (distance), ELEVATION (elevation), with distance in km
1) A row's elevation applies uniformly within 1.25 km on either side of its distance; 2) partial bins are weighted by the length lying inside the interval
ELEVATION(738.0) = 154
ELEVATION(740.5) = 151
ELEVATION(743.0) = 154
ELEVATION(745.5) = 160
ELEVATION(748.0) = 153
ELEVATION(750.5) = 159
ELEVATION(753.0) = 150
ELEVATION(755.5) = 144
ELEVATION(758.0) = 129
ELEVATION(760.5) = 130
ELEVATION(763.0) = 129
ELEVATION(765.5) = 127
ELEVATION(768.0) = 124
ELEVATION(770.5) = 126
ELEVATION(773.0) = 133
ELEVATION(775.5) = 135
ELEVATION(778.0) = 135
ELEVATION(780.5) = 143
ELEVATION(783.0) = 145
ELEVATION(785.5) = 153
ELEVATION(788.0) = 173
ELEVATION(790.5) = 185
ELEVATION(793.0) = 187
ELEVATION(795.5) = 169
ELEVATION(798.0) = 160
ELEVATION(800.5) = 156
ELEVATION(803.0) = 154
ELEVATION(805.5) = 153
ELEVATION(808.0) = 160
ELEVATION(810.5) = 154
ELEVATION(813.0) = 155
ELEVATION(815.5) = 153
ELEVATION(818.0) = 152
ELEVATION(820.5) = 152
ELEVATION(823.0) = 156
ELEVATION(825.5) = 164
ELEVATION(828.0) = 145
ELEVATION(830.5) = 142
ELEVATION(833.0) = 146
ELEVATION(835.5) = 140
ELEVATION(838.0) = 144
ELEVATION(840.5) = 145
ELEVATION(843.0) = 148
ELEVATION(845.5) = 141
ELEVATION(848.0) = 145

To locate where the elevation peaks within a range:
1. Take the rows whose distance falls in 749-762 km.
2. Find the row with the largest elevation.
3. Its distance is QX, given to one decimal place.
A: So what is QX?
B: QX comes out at 750.5 km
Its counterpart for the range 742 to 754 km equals 745.5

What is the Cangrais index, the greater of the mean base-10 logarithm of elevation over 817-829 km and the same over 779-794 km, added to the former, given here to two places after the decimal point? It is 4.40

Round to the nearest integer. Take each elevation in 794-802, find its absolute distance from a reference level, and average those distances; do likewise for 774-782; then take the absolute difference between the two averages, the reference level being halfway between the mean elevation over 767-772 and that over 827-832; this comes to 24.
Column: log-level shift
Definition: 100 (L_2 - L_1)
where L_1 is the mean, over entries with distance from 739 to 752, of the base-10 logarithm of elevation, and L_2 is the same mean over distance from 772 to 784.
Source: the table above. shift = -5.1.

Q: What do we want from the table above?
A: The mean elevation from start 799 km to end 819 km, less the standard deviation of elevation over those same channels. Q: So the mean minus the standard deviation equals 152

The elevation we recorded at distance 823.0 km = 156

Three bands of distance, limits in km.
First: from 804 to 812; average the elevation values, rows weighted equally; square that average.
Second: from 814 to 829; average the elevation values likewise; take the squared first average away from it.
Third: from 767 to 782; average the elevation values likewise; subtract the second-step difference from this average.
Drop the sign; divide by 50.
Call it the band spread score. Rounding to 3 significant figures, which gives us 484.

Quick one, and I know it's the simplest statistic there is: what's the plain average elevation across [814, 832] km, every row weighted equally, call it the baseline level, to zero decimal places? 152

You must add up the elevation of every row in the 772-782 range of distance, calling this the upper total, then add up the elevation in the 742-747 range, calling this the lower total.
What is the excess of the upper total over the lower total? 232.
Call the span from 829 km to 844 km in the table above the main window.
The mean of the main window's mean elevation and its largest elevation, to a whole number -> 146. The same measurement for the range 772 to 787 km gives 147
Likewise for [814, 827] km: 160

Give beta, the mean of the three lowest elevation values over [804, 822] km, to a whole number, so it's 152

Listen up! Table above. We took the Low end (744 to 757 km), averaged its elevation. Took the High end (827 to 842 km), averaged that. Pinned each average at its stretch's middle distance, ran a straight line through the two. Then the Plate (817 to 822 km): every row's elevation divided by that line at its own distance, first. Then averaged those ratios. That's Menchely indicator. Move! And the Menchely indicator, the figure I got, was 1.05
